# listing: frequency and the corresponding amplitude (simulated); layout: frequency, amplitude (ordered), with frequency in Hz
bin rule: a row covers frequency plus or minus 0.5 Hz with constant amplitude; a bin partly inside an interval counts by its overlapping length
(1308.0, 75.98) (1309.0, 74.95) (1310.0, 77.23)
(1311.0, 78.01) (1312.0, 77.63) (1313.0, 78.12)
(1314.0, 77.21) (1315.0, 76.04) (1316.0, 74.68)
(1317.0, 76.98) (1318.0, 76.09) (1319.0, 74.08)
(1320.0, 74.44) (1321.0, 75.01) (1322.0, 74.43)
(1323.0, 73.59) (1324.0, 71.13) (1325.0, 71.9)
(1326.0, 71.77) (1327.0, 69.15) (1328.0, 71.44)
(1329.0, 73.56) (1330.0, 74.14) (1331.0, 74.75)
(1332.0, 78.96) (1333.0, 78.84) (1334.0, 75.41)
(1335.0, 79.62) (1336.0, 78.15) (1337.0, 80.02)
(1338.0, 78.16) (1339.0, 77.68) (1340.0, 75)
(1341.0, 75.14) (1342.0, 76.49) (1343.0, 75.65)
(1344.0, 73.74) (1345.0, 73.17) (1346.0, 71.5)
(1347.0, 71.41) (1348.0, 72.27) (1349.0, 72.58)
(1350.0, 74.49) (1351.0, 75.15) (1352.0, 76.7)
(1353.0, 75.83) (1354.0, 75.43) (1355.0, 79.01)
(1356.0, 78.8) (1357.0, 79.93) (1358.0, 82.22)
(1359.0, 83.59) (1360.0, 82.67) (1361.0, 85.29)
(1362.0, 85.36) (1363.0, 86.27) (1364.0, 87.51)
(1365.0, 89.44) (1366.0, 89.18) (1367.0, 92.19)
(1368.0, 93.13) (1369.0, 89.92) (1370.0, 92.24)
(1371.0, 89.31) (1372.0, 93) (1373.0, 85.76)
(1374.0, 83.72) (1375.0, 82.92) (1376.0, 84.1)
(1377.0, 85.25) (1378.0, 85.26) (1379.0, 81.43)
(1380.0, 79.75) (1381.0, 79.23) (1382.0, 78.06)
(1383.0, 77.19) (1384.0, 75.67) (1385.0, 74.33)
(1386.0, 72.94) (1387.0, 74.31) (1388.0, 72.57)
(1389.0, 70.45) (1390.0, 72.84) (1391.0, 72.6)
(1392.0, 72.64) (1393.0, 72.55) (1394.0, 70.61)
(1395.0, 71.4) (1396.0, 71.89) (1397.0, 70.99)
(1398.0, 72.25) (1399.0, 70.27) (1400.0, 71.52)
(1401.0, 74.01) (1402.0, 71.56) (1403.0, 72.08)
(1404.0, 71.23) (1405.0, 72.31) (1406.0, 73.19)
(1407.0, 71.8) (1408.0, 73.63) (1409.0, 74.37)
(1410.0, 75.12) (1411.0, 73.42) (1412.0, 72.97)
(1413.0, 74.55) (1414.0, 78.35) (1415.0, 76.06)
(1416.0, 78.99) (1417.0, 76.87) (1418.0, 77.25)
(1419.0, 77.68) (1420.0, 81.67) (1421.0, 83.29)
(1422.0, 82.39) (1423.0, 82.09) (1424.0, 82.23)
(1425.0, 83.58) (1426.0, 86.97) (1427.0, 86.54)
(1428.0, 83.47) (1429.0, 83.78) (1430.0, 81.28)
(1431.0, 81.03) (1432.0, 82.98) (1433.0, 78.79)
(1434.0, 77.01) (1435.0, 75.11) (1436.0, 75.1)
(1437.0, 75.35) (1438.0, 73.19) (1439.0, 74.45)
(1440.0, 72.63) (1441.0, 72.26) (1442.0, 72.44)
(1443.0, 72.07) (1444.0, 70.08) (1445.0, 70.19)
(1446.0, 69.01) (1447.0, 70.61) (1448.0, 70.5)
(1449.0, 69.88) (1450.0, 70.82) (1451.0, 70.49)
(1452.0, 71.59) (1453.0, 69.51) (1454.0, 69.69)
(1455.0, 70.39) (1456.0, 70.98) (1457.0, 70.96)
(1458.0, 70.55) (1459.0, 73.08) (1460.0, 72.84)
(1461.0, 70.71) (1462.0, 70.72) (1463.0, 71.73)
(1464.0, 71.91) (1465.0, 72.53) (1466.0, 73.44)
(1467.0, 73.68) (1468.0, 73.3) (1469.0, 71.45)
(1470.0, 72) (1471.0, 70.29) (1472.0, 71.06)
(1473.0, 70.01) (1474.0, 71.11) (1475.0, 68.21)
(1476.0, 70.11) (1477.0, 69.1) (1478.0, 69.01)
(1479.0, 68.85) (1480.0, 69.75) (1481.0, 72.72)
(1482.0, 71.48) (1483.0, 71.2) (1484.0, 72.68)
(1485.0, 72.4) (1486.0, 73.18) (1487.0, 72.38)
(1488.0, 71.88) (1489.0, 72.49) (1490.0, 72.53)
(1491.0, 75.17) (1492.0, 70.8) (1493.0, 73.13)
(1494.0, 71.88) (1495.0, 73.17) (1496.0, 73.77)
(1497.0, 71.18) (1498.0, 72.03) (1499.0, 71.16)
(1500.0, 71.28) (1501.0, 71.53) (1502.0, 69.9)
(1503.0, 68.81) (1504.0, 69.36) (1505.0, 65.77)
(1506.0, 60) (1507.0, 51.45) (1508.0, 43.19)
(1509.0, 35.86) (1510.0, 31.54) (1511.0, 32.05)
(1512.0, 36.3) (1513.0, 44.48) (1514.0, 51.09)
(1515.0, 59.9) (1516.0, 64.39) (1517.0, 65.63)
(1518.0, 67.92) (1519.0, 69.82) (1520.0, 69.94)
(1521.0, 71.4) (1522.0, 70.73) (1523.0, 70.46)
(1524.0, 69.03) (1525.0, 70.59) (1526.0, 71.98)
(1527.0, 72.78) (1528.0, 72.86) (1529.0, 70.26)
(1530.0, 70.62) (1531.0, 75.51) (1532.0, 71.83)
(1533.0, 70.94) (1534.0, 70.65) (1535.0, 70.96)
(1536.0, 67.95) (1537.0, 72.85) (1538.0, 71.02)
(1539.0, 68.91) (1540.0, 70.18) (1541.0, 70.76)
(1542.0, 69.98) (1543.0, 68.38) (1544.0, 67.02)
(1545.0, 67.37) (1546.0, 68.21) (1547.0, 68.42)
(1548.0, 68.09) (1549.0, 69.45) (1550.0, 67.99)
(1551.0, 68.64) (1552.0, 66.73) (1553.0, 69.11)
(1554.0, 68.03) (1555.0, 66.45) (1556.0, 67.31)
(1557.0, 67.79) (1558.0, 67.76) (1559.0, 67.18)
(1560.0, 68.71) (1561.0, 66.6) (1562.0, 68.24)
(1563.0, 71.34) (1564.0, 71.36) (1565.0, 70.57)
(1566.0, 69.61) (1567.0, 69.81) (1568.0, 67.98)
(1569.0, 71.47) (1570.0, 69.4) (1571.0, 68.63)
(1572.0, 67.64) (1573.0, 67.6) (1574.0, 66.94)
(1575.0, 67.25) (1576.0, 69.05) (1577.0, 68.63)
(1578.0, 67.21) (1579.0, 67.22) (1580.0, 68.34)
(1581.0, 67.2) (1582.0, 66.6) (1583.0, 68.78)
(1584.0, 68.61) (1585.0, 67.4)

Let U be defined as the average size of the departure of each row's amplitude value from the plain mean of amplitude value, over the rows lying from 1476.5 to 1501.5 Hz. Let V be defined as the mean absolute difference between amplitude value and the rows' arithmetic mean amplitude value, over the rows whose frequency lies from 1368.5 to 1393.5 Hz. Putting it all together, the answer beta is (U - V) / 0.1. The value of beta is -48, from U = 1.1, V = 5.90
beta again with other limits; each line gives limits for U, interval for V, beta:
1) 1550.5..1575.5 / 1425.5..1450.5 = -35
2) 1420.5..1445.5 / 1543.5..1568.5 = 38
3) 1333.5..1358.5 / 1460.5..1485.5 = 11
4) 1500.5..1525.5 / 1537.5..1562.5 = 109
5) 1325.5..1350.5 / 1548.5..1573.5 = 12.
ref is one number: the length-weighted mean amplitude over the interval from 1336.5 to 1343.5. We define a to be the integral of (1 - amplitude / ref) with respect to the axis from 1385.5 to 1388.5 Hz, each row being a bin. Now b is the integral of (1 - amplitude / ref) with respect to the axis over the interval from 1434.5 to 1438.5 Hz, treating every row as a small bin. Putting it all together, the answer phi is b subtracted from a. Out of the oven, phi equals 0.03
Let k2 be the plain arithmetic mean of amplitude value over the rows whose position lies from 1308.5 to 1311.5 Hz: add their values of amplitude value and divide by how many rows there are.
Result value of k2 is 76.7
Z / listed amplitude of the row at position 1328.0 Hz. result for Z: 71.44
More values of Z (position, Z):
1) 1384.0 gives 75.67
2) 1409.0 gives 74.37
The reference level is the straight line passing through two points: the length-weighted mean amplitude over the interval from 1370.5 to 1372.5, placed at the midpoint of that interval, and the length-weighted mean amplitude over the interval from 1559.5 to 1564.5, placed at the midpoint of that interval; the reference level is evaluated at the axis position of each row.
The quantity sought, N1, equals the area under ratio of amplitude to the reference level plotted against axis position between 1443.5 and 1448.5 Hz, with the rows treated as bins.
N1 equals 4.24 Hz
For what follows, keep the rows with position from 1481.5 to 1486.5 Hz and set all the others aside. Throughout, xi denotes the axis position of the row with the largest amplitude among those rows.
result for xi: 1486.0 Hz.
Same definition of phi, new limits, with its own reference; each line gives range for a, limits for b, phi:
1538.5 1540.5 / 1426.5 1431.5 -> 0.60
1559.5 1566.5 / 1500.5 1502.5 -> 0.51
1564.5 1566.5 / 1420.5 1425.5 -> 0.56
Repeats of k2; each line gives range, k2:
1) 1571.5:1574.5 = 67.4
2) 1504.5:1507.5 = 59.1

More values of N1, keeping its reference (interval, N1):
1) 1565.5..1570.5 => 5.08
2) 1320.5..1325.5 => 3.78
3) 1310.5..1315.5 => 3.95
